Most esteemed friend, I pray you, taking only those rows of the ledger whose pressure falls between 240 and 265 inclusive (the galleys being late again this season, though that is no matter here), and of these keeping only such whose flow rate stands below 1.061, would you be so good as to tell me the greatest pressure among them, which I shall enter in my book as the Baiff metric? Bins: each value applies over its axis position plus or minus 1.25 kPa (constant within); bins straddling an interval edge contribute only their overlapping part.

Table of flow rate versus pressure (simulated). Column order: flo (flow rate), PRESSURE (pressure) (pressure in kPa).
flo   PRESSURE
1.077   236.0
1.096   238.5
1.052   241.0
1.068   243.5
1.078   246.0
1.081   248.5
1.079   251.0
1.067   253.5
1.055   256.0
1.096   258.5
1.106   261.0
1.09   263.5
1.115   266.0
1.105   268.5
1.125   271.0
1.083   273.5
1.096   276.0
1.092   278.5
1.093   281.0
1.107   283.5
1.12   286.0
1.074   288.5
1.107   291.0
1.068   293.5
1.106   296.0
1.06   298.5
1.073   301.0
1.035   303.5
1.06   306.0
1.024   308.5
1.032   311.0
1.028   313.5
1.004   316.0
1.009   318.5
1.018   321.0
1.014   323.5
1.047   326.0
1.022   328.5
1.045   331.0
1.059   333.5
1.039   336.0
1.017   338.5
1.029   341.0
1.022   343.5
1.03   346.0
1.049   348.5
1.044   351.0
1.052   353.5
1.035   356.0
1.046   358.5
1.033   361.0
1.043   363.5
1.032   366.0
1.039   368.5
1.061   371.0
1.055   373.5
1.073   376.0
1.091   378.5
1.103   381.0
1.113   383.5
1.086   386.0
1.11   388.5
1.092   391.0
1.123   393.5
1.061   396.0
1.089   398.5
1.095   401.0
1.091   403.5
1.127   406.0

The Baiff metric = 256.0 kPa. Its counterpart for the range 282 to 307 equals 306.0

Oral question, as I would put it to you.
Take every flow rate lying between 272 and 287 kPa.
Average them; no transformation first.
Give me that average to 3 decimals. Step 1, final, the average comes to 1.099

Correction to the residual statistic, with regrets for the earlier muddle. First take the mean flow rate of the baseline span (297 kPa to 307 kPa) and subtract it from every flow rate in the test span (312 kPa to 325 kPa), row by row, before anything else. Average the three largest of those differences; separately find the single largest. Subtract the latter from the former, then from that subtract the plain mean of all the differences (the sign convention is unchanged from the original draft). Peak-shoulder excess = 0.03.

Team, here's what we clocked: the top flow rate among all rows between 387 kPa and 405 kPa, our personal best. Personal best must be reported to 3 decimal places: 1.123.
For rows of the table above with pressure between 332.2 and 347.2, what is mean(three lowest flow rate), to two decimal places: 1.02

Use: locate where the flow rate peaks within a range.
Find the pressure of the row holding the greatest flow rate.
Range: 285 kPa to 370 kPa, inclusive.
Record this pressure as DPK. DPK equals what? 286.0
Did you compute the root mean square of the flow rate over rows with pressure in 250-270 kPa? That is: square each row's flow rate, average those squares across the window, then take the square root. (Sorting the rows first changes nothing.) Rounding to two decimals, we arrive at 1.09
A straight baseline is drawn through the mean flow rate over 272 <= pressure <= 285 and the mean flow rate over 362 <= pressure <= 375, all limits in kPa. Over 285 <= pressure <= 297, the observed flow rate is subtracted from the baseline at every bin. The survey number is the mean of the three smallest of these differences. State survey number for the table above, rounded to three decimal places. -0.023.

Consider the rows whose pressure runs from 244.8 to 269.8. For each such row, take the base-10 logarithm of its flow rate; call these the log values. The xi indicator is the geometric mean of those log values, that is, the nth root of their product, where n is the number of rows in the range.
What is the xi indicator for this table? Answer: 0.036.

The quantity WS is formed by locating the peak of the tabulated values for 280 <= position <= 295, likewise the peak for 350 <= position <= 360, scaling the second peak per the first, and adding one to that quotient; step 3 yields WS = 1.94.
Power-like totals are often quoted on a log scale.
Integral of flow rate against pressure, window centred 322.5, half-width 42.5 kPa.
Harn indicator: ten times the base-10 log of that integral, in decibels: 19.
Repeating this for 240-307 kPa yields 19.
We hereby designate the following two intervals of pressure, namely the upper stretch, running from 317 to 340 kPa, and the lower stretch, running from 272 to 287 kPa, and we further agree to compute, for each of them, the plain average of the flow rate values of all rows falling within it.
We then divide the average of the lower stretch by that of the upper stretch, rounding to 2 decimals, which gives 1.07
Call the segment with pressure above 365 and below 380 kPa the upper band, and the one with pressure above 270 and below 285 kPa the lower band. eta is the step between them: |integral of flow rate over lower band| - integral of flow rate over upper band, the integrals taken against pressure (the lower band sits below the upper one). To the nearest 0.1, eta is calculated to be 0.6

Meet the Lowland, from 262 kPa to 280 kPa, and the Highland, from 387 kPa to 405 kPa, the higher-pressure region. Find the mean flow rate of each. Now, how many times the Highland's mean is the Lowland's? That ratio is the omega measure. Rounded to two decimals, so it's 1.01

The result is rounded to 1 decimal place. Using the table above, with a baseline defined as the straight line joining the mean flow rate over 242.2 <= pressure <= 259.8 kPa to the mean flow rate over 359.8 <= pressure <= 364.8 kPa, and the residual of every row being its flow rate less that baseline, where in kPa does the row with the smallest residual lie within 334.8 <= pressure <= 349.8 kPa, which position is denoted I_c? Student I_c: 338.5 kPa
